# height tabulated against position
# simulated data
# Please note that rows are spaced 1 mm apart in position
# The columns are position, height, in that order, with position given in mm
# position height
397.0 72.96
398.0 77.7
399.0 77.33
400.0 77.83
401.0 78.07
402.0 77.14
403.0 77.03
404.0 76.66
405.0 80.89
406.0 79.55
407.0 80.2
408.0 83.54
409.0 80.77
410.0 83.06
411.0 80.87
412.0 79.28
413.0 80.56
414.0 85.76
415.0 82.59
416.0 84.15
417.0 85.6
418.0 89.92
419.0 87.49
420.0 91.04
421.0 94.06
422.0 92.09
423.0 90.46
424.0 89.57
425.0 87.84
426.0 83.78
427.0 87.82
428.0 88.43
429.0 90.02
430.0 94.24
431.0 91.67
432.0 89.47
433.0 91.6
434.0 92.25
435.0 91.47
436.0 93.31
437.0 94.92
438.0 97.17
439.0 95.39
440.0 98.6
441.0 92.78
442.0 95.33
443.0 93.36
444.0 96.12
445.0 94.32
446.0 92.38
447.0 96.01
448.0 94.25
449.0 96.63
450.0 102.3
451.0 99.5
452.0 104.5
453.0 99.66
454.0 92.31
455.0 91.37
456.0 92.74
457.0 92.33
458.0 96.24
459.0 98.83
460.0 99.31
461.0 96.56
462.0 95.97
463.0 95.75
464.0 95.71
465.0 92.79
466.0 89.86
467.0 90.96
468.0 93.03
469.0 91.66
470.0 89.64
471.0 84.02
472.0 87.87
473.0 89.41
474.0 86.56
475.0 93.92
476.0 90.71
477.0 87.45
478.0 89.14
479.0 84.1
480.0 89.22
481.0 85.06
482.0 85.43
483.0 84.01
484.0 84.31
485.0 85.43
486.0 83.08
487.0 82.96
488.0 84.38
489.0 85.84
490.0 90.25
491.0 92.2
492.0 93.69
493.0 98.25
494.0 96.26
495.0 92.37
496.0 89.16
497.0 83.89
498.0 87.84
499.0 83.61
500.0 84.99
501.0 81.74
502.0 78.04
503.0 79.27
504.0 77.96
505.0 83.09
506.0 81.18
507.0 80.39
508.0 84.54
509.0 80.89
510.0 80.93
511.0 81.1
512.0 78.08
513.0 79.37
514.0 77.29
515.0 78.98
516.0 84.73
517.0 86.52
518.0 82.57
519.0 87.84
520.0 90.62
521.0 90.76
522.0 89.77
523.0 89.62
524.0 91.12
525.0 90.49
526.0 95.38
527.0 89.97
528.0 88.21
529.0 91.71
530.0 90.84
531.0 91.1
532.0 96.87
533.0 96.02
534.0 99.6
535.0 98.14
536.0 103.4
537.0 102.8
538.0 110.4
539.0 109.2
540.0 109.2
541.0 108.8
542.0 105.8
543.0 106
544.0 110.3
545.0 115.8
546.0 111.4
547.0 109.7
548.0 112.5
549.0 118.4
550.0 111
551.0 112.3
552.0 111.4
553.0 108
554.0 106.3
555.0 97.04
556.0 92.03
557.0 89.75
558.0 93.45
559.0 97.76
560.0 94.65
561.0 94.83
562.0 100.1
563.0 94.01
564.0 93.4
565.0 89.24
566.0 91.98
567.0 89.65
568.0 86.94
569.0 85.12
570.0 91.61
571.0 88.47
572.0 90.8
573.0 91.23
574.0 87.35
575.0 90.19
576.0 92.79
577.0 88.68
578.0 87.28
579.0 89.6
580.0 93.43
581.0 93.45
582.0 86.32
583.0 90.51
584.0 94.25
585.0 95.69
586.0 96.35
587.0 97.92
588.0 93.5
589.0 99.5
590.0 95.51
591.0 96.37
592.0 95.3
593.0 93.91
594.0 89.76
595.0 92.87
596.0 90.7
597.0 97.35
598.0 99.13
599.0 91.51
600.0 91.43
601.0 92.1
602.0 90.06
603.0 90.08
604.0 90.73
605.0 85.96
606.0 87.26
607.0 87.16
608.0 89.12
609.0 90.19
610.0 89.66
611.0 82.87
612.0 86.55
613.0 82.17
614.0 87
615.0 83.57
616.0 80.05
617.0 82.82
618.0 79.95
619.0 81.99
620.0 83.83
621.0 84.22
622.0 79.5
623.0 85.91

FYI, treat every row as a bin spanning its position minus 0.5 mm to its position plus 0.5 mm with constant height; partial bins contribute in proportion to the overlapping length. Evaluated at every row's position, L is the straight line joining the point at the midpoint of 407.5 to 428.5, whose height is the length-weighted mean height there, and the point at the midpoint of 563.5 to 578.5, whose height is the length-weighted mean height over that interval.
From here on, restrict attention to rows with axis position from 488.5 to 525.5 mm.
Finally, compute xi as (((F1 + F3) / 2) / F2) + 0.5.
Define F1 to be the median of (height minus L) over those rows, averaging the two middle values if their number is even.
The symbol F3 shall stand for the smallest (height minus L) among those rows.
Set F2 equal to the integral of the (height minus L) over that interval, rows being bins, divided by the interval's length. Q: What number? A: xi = 3.3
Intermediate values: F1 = -3.7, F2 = -3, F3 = -11.0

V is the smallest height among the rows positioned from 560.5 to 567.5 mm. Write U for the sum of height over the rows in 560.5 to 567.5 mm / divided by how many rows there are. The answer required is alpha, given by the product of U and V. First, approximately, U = 93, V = 89.24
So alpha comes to 8327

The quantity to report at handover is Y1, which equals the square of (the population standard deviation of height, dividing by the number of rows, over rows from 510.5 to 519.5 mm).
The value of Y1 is 13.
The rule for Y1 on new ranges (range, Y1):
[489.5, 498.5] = 17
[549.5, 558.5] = 75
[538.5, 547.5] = 8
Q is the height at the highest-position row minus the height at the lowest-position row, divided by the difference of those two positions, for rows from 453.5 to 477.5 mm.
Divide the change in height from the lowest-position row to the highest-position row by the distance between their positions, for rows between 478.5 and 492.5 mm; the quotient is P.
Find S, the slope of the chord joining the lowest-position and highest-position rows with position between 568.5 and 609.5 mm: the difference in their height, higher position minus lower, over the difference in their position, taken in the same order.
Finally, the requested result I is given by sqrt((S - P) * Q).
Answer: 0.36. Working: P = 0.7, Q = -0.2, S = 0.1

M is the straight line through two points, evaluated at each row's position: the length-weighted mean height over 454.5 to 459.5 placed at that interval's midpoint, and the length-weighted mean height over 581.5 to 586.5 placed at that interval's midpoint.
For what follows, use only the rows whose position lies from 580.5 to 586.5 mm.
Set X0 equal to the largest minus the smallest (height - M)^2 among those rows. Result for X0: 39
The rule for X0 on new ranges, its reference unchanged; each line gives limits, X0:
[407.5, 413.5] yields 114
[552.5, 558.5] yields 224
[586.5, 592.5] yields 47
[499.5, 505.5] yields 171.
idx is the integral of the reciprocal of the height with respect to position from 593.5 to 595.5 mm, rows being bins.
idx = 0.022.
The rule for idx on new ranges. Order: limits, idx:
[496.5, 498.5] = 0.023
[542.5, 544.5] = 0.019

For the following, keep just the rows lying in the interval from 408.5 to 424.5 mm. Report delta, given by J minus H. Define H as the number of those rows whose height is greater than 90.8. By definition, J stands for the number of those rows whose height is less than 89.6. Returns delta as 8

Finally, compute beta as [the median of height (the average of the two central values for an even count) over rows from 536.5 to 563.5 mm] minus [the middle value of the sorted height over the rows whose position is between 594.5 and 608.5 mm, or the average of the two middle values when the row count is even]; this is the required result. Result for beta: 17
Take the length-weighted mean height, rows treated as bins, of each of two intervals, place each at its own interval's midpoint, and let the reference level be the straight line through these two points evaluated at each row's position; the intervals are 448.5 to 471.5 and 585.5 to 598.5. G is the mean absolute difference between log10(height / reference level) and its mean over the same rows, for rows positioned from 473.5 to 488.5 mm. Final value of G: 0.0124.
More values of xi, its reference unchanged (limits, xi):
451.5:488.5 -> 0.3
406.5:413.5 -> 1.7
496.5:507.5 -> 1.9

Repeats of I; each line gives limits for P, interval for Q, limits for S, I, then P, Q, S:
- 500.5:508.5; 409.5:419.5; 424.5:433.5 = 0.19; 0.4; 0.5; 0.5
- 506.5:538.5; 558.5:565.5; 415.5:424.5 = 0.64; 1.0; -1.4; 0.7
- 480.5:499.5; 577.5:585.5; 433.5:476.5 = 0.23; -0.1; 1.2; 0.0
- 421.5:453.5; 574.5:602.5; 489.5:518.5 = 0.05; 0.2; 0.0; -0.3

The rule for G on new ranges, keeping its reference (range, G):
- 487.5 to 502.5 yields 0.0230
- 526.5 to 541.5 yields 0.0290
